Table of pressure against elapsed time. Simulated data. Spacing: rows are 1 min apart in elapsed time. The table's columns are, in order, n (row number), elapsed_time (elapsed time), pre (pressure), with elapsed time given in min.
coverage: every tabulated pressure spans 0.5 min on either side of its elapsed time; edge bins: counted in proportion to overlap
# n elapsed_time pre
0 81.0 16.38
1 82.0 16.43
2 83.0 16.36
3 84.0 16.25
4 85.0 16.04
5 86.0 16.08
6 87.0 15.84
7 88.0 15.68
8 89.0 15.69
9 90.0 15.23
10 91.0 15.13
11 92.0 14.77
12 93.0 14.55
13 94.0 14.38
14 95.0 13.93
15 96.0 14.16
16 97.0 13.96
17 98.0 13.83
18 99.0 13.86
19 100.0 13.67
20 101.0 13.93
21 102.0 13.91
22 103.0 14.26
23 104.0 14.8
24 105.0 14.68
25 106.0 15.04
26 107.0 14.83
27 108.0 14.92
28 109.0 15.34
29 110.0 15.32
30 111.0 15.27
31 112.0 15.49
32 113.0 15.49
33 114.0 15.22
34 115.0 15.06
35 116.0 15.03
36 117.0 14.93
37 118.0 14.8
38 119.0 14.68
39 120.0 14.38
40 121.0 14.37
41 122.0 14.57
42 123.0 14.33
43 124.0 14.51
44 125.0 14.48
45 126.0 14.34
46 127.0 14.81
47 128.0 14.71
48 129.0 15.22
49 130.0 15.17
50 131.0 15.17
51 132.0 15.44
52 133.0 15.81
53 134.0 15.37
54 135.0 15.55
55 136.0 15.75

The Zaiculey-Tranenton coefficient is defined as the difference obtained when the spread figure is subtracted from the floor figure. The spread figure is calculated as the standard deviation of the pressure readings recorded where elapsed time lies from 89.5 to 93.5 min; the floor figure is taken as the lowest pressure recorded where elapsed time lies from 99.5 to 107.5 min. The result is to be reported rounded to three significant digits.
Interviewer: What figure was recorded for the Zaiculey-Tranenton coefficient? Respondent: 13.4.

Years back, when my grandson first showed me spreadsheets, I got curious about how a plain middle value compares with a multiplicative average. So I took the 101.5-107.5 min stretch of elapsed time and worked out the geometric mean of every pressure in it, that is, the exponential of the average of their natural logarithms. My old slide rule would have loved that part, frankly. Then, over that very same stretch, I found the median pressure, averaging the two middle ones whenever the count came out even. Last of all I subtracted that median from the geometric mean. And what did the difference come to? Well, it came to -0.16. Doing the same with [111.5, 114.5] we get -0.09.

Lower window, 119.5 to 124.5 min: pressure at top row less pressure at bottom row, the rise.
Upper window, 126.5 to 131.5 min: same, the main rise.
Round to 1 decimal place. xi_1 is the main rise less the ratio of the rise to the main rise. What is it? 0.0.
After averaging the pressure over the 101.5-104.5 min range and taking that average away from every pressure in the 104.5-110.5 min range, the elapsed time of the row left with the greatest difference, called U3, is 109.0 min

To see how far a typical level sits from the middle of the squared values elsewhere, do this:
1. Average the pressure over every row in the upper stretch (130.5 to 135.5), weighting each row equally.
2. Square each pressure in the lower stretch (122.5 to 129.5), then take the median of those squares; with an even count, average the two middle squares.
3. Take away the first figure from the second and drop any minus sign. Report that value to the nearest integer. 195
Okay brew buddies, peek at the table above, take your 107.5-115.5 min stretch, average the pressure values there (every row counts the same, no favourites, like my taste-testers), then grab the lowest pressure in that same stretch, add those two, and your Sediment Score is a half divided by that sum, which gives 0.0166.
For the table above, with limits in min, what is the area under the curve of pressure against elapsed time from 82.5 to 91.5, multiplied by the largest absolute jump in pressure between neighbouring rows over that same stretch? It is 65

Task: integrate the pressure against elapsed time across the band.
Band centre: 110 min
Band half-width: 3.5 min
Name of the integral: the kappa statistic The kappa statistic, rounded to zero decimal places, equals 107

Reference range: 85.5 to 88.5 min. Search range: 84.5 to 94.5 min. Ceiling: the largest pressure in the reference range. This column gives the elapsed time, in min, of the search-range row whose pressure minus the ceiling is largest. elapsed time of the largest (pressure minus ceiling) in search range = 86.0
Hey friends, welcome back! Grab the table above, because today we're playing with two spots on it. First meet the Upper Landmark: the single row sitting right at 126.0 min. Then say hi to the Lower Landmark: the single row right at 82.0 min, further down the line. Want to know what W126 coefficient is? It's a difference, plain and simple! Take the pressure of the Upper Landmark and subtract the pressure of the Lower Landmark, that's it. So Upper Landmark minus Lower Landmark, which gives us -2.1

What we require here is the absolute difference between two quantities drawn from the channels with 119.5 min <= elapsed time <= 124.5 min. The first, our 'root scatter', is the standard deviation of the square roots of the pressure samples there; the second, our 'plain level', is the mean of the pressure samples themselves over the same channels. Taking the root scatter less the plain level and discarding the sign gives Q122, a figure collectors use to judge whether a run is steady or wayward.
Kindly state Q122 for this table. 14.4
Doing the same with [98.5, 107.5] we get 14.3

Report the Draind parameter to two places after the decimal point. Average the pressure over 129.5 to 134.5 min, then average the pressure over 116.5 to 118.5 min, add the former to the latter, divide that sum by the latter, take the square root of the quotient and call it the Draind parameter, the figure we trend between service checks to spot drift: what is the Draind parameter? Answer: 1.43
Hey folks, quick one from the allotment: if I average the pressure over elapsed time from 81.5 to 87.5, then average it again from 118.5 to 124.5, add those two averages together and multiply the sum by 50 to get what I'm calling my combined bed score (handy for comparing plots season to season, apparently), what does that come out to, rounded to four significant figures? 1532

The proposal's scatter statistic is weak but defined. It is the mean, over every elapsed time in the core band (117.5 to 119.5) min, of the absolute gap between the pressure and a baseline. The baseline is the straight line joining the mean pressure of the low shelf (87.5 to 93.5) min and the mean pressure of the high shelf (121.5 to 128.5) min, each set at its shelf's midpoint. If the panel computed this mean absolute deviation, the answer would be 0.1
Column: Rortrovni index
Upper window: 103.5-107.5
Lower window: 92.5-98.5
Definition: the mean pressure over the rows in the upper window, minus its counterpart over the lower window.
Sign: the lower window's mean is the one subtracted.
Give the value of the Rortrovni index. 0.7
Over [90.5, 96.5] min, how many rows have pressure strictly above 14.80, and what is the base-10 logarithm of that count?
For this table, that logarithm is 0.00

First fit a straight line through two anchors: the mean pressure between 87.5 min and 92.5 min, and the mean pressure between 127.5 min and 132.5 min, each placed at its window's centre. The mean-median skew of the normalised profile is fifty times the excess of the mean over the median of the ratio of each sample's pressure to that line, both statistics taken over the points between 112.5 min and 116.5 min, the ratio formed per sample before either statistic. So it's 0.20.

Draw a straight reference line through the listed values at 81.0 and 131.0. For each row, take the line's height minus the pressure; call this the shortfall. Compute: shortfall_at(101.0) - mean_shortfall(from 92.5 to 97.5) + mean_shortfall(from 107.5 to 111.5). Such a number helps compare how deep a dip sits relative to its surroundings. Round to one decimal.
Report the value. 0.6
